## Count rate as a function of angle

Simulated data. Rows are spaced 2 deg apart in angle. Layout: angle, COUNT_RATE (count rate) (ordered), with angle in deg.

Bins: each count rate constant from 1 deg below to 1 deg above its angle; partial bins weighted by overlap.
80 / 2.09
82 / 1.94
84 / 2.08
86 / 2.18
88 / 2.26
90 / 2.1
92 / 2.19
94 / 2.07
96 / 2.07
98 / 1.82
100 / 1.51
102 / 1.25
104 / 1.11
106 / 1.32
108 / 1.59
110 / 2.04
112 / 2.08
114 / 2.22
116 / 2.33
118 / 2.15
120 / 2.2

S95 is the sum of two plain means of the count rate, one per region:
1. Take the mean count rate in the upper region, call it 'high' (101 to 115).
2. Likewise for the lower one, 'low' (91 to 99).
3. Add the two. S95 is 3.70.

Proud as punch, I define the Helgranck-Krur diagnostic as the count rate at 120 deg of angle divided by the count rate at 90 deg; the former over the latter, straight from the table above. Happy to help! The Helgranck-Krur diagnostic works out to 1.05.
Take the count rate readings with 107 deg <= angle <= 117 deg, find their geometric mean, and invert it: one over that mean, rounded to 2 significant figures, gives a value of 0.49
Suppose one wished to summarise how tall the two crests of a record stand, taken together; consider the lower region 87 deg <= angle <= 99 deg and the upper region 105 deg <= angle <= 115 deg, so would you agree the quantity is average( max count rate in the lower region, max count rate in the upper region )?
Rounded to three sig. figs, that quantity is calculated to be 2.24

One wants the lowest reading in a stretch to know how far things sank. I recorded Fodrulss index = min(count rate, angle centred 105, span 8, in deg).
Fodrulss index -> 1.11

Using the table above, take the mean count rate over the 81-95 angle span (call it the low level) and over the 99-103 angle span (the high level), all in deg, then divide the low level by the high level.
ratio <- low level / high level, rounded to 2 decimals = 1.53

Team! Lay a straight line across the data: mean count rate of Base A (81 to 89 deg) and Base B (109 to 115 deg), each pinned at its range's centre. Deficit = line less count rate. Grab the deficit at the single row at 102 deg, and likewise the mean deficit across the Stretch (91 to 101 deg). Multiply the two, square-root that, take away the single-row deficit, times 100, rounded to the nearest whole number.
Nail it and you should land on -47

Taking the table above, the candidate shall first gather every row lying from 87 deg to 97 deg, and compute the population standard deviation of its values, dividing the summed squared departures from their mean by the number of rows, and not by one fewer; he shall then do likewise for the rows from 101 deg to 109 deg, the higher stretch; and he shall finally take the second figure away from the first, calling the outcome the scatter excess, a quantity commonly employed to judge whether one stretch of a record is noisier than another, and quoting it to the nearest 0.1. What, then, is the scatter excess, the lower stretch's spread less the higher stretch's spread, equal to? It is -0.1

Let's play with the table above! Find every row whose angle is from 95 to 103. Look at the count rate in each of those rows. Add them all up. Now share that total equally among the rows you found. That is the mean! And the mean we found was 1.66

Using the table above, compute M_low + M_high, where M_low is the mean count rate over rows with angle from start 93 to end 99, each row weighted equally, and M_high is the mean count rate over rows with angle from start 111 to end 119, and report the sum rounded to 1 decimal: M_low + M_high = 4.2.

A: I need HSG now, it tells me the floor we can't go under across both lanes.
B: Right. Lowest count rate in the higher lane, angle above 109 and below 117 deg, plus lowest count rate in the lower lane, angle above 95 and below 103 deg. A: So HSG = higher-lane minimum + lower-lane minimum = 3.3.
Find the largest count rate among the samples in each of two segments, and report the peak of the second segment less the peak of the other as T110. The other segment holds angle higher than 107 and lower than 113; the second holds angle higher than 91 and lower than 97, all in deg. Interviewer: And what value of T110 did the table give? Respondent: 0.11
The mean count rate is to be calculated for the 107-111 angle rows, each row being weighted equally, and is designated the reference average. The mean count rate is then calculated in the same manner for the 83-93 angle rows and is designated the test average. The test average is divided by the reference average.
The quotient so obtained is 1.2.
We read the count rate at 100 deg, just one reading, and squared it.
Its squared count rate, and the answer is 2.3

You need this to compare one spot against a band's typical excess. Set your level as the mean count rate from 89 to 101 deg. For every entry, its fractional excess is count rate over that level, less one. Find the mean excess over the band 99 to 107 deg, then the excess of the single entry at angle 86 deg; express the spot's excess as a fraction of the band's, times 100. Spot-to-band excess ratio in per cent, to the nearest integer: -33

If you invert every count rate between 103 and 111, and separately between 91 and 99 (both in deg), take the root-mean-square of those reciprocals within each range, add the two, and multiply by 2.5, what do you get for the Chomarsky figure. 3.0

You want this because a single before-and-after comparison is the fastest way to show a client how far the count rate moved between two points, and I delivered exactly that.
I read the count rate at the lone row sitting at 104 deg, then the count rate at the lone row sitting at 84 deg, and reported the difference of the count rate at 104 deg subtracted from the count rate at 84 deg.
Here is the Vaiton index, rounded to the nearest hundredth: 0.97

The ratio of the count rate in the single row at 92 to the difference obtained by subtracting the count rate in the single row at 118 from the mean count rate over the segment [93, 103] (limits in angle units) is -5.4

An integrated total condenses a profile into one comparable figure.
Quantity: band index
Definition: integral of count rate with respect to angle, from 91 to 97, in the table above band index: 12.7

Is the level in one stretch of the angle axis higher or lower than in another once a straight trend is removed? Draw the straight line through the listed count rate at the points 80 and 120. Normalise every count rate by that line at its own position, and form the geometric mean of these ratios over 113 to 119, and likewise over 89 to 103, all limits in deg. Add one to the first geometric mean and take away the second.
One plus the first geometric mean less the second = 1.2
